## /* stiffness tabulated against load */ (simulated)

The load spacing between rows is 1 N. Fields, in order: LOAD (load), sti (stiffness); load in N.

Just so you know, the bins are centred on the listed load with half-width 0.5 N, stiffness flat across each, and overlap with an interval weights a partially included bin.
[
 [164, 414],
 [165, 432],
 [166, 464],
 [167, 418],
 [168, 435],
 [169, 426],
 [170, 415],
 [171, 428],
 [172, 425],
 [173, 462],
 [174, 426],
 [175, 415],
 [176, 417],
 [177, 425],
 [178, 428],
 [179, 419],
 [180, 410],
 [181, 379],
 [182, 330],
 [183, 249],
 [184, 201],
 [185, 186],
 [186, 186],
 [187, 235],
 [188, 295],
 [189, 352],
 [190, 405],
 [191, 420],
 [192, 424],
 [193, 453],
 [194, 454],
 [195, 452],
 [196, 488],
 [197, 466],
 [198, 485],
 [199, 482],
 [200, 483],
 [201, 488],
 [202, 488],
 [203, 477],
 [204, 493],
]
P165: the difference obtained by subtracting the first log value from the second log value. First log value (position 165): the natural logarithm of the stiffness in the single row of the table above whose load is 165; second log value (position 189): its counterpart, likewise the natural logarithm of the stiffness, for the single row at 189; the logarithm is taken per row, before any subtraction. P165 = -0.20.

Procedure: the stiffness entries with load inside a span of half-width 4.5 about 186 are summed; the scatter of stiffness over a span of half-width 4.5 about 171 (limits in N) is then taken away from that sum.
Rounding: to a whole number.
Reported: 2425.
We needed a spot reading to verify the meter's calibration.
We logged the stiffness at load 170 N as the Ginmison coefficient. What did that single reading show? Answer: 415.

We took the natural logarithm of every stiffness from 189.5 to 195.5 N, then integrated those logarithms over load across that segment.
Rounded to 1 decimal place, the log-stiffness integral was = 36.4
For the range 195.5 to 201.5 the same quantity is 37.1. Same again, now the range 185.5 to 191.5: 34.3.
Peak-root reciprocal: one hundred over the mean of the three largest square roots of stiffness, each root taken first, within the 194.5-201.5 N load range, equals 4.53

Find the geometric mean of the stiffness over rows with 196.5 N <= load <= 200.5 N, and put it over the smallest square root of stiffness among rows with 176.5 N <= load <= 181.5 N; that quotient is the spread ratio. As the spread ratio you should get 24.6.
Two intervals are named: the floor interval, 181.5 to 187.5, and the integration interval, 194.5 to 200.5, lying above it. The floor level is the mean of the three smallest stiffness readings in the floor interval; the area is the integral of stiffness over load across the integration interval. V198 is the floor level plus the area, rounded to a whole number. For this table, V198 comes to 3047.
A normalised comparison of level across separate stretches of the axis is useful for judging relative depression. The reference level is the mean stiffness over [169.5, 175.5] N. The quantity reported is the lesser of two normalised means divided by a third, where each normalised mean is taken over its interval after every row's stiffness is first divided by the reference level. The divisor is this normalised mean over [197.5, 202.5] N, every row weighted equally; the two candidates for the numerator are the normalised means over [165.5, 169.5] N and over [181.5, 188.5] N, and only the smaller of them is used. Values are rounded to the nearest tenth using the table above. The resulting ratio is 0.5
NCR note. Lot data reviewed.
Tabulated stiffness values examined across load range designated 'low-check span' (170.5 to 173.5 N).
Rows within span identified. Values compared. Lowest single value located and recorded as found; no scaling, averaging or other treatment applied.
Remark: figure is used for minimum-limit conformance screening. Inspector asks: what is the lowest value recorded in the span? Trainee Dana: 425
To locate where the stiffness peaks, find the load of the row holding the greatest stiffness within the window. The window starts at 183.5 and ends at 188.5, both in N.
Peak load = 188 N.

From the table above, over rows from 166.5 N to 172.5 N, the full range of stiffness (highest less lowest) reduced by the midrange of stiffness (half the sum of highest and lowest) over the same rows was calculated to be -405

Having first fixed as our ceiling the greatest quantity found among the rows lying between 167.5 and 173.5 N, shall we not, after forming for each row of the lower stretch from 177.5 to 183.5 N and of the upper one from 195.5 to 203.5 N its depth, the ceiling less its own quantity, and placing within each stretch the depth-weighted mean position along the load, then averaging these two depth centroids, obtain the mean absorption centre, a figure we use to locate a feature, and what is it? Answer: 190.6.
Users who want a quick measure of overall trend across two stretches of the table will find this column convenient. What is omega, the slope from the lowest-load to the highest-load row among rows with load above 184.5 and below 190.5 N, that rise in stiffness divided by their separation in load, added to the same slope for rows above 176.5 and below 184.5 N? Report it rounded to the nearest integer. 12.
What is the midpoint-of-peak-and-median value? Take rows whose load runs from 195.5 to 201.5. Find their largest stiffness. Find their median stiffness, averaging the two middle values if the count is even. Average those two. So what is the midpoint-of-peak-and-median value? 486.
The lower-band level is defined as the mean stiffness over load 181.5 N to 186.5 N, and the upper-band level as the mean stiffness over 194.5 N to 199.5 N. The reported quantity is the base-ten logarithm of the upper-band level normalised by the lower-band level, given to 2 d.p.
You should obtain 0.31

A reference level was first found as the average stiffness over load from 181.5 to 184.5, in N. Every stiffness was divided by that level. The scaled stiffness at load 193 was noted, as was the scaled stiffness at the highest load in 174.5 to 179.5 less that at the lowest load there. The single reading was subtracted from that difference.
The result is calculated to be -1.73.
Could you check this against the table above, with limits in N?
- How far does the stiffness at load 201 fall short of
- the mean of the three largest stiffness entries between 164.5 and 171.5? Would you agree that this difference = -44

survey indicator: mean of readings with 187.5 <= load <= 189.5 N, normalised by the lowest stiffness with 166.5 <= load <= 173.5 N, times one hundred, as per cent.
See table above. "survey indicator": 78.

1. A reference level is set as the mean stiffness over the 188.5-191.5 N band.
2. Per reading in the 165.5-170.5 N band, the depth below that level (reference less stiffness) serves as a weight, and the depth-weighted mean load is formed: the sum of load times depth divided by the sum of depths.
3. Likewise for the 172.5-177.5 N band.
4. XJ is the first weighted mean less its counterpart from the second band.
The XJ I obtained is -7.0 N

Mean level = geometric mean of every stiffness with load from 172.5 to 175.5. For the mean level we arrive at 434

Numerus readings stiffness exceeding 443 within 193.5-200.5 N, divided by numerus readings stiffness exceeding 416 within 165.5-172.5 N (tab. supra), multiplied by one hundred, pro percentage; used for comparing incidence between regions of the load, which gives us 117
